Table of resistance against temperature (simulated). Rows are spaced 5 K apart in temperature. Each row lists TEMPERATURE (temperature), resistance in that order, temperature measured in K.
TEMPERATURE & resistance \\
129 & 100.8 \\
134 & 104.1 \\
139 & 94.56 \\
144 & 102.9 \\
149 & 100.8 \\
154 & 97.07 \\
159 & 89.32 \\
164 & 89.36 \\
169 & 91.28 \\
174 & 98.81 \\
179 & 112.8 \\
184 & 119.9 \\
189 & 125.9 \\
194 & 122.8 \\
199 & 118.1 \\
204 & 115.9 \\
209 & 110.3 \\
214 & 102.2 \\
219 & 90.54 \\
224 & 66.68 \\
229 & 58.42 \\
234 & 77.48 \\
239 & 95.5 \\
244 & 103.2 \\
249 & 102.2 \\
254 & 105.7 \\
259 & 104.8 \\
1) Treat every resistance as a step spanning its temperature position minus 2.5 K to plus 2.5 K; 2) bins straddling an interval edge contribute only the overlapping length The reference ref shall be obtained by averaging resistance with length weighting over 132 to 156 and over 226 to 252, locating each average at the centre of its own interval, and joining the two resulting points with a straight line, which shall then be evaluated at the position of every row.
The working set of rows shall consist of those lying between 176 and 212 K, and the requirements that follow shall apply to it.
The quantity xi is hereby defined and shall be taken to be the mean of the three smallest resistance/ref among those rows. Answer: 1.22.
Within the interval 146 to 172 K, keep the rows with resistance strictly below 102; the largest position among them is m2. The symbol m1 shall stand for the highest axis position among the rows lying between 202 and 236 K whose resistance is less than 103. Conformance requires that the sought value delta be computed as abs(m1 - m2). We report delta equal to 65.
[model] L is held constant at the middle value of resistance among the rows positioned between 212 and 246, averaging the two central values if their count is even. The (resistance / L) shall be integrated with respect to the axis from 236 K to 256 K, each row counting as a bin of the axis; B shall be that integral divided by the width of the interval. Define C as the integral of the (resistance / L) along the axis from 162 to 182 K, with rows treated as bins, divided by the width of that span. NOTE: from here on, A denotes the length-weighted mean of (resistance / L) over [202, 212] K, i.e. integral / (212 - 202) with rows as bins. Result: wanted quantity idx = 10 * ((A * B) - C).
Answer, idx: 2.9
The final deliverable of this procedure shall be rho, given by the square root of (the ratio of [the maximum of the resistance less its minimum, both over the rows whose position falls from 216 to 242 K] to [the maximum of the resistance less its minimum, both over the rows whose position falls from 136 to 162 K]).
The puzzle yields 1.7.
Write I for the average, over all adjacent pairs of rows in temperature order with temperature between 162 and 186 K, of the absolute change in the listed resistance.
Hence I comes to 8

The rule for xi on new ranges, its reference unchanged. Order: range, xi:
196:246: 0.76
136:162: 0.95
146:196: 0.93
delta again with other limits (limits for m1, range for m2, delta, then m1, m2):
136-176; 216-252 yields 65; 174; 239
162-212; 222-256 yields 65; 174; 239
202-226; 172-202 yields 50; 224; 174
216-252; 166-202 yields 75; 249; 174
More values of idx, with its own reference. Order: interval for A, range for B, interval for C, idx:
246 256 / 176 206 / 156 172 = 5.1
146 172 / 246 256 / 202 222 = 0.5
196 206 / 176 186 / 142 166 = 5.9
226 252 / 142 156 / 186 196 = -3.0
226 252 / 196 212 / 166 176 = 1.8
